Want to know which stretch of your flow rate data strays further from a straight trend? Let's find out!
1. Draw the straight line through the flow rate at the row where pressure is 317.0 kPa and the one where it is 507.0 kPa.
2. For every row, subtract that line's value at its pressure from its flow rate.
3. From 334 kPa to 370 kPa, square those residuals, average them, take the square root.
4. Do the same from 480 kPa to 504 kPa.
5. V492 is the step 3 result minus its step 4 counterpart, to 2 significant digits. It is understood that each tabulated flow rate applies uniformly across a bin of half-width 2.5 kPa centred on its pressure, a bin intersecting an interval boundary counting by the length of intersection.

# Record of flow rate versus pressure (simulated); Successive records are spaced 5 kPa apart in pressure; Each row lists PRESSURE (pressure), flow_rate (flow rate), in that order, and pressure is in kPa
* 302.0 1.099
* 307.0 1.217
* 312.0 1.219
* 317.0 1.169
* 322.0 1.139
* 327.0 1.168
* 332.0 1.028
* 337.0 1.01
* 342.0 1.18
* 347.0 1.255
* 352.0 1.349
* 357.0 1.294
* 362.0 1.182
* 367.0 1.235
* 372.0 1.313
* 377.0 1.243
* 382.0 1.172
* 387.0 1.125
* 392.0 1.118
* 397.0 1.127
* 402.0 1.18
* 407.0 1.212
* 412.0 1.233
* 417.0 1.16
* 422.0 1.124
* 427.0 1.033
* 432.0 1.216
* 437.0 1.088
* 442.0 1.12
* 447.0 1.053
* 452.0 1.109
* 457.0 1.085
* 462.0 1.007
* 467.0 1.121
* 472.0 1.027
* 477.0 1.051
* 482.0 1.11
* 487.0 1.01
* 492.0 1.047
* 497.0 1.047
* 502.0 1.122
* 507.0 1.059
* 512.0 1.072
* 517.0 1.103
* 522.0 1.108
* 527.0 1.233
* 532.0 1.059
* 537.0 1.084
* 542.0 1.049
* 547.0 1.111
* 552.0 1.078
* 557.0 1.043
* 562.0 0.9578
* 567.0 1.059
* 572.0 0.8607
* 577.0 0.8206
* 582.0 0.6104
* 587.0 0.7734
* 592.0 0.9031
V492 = 0.080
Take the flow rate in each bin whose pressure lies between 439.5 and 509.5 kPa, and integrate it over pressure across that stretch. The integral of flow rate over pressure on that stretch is 75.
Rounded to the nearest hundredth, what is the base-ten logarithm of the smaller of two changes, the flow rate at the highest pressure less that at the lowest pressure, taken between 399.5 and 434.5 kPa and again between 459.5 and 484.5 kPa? -1.44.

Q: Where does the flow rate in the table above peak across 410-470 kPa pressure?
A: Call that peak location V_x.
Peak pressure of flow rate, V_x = 412.0 kPa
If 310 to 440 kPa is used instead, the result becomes 352.0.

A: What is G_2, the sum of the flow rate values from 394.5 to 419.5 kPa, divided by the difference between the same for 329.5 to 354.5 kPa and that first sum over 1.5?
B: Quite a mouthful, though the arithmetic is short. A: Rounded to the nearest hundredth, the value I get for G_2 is 3.14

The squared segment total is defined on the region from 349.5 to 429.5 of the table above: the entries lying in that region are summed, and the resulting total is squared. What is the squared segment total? 365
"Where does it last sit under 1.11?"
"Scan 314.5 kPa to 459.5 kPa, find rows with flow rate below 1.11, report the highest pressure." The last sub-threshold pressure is 457.0 kPa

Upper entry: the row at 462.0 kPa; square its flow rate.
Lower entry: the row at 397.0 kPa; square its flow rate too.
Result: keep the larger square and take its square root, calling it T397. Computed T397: 1.13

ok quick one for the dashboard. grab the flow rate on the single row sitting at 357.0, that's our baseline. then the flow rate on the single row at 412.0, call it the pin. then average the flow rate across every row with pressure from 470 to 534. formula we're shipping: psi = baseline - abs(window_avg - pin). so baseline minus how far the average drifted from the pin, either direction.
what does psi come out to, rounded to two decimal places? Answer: 1.14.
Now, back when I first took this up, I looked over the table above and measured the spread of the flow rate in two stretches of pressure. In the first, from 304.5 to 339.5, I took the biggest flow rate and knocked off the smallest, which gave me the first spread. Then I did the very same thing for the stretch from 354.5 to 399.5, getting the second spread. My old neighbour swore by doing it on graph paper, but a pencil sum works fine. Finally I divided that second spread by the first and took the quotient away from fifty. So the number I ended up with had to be 49.1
